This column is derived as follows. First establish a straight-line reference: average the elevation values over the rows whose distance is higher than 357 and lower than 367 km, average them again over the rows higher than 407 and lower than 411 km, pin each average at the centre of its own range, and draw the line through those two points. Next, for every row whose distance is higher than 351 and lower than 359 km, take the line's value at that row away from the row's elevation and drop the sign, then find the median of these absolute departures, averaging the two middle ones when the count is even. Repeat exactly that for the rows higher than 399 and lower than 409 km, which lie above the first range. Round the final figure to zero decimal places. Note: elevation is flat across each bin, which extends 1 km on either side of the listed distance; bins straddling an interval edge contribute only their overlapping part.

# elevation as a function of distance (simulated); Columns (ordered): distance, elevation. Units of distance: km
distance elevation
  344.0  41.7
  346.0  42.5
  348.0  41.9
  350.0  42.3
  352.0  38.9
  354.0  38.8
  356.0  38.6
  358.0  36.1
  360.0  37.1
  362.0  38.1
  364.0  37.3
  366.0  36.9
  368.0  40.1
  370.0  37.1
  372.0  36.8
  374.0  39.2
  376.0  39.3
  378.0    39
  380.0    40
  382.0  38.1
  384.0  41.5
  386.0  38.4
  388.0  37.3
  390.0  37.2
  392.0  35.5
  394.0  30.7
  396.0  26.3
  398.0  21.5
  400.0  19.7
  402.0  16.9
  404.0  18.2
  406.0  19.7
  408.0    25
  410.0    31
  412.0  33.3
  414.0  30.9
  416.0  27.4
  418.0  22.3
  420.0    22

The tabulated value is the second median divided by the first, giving 41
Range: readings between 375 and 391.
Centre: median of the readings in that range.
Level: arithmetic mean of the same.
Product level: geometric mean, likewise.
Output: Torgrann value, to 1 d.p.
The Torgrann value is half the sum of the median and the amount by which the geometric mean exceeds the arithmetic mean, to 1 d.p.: 19.3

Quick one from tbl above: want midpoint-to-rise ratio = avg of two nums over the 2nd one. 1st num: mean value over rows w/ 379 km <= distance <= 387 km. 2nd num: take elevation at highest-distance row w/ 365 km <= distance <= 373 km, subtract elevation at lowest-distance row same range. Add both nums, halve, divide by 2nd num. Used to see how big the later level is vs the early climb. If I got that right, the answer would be -197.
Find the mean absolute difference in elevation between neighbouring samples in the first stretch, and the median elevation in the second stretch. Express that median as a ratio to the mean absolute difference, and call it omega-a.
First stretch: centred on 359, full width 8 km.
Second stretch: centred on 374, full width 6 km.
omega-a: 26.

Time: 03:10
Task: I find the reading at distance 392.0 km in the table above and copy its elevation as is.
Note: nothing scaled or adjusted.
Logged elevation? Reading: 35.5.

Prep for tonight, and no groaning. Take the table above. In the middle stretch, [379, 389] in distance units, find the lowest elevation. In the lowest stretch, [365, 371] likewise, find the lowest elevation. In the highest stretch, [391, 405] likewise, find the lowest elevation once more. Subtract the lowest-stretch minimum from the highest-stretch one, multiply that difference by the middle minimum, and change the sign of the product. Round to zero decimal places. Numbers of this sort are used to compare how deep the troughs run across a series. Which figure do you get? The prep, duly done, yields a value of 746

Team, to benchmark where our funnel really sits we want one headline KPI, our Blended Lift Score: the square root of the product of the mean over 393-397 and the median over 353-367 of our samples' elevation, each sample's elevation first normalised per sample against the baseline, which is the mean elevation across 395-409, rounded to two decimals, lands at 1.55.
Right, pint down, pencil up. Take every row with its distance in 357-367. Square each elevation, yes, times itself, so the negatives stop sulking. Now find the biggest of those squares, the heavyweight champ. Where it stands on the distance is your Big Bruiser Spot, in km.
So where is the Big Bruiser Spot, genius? 362.0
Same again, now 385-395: 386.0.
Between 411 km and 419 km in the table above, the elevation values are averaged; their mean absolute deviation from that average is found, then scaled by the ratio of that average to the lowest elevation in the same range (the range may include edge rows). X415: 4.63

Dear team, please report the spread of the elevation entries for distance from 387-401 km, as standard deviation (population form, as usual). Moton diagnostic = 6.8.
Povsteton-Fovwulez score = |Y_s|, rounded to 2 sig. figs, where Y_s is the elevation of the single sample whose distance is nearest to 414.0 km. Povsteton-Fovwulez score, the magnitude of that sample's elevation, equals 31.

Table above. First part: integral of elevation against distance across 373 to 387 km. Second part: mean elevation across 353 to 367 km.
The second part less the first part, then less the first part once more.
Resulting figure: -1064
